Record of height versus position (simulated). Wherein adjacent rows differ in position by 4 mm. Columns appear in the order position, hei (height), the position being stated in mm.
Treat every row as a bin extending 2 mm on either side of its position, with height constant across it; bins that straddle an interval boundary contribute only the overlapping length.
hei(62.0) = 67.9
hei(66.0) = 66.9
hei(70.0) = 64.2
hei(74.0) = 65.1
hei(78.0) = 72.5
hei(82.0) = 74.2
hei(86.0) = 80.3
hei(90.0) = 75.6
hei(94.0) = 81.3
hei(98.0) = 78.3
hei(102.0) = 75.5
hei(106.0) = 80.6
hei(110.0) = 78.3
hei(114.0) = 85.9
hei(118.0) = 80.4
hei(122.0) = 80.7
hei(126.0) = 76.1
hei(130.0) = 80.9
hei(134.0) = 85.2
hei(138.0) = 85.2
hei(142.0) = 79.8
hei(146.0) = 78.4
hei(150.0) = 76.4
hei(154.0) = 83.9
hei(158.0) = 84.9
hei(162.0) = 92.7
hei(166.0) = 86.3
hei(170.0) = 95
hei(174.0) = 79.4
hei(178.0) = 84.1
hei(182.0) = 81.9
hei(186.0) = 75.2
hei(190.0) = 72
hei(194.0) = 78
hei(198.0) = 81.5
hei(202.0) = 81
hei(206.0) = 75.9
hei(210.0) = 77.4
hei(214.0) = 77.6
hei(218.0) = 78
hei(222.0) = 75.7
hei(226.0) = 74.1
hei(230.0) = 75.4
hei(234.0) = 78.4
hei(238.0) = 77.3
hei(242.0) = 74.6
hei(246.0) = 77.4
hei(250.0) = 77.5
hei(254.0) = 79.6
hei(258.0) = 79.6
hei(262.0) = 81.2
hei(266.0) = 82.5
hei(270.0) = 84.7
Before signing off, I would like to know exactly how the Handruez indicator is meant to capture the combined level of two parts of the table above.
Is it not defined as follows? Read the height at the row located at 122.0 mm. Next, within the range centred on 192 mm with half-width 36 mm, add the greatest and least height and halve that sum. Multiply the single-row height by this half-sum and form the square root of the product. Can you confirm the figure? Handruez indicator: 82.1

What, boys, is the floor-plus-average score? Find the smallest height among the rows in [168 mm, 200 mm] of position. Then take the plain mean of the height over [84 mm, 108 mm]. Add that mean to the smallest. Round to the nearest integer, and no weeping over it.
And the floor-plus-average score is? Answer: 151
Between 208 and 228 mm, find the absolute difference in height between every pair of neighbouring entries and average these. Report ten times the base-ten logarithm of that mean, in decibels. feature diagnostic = 1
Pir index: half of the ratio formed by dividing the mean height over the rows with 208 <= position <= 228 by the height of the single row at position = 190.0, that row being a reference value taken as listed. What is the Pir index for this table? 0.532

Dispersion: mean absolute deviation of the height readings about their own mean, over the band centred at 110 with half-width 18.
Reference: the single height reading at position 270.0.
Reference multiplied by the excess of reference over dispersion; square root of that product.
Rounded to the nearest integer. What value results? 84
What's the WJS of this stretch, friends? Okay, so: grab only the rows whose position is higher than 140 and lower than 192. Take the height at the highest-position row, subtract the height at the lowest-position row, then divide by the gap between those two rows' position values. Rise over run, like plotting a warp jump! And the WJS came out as -0.16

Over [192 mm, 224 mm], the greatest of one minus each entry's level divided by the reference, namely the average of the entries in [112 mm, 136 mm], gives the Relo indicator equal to 0.072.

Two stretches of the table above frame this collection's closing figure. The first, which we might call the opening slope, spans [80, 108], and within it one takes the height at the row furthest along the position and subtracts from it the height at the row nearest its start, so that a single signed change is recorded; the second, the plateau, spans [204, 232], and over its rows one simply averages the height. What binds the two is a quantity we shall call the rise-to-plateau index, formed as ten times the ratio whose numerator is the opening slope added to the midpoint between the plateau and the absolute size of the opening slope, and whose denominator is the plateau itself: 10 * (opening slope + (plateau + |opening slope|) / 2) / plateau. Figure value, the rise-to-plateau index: 6.26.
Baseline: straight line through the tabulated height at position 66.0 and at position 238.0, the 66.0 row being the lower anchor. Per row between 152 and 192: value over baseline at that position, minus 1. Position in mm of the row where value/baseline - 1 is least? 190.0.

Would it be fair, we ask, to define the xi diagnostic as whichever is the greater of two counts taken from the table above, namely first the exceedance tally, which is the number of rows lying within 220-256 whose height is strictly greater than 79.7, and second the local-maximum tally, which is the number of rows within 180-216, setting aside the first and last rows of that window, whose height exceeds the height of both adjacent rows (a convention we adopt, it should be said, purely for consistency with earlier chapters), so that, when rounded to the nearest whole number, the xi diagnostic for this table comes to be 1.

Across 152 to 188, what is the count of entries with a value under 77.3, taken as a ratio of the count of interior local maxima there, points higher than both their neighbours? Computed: 0.3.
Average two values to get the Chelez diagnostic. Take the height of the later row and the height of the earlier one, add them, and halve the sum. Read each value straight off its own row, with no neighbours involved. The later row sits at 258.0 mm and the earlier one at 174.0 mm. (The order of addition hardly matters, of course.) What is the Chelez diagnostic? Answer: 79.5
